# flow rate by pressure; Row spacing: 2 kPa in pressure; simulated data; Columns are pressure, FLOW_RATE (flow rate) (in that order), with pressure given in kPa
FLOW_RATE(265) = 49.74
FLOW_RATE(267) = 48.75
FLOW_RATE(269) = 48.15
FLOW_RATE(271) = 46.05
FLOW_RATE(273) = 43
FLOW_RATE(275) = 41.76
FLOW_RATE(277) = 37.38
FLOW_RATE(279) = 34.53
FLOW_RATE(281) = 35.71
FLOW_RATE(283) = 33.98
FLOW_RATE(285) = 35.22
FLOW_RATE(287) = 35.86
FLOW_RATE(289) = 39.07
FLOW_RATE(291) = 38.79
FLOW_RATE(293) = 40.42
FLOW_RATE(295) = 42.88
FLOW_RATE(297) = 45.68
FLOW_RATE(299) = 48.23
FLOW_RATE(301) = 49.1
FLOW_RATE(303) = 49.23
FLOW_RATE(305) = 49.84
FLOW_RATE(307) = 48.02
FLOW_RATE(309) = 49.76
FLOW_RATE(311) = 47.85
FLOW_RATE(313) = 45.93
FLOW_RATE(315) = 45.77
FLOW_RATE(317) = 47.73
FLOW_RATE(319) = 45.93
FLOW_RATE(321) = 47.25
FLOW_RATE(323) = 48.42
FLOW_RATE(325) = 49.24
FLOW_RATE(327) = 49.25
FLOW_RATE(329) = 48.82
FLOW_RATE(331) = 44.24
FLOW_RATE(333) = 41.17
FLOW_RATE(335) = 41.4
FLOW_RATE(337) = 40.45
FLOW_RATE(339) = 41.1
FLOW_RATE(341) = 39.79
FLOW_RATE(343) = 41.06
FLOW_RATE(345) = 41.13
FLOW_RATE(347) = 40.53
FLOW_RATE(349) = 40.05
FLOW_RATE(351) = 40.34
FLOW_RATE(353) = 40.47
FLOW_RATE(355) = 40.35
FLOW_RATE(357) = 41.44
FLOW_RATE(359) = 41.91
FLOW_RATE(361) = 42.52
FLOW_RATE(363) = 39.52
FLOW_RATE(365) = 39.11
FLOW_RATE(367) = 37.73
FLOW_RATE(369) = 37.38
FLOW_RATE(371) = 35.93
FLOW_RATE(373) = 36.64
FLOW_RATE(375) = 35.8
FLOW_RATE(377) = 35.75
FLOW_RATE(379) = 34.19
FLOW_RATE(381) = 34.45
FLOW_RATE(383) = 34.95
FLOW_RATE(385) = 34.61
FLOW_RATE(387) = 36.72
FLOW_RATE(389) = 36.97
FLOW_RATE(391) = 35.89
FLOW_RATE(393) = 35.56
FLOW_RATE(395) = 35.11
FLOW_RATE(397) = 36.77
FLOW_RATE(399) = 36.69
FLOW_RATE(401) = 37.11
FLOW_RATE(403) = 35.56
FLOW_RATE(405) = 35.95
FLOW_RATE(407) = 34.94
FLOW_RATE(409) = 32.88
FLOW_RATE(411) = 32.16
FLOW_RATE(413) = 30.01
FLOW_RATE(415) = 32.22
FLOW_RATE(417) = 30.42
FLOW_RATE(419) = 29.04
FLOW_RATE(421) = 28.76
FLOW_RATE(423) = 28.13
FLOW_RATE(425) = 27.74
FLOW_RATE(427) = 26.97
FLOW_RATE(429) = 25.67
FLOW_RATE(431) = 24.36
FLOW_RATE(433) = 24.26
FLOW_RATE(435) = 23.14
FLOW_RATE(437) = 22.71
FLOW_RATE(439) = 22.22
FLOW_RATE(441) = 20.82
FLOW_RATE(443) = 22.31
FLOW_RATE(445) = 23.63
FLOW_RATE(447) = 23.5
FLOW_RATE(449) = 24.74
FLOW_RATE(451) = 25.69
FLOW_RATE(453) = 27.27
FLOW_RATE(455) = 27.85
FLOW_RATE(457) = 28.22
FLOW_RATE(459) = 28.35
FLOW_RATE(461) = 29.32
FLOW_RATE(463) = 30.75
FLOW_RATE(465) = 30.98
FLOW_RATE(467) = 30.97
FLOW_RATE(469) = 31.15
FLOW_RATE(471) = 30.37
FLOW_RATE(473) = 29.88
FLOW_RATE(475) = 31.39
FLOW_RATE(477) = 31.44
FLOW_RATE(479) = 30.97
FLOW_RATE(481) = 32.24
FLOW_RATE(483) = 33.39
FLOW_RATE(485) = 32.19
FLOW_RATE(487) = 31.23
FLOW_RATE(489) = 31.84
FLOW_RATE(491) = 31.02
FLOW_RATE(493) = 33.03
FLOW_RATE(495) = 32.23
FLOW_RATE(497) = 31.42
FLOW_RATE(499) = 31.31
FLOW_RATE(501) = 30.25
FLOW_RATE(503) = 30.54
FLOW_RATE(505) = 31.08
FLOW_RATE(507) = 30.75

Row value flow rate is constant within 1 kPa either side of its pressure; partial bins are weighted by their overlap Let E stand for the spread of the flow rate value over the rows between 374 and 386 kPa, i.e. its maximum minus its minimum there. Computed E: 1.6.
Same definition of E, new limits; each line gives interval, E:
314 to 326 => 3.5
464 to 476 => 1.5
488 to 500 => 2.0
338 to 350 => 1.3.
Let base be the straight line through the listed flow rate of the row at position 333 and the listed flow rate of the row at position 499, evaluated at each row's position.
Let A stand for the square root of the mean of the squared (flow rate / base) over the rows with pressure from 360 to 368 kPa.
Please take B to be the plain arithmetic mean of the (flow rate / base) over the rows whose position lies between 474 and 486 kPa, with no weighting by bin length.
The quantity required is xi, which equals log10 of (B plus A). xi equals 0.300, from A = 1.01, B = 0.98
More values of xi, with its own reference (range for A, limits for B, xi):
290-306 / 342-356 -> 0.315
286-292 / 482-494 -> 0.272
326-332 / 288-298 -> 0.322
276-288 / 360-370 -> 0.256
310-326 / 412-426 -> 0.288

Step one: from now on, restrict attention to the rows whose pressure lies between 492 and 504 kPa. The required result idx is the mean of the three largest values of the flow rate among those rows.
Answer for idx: 32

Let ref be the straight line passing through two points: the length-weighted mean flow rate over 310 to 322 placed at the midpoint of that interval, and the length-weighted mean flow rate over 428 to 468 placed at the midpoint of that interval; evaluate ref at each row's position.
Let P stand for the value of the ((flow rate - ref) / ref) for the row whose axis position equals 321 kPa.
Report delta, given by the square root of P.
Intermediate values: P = 0.03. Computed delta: 0.17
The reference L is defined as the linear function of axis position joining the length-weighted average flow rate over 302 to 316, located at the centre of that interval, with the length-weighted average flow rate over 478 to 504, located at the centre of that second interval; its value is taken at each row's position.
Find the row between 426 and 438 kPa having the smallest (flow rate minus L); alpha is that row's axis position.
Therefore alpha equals 437 kPa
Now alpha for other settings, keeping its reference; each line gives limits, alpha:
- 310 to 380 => 379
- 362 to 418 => 413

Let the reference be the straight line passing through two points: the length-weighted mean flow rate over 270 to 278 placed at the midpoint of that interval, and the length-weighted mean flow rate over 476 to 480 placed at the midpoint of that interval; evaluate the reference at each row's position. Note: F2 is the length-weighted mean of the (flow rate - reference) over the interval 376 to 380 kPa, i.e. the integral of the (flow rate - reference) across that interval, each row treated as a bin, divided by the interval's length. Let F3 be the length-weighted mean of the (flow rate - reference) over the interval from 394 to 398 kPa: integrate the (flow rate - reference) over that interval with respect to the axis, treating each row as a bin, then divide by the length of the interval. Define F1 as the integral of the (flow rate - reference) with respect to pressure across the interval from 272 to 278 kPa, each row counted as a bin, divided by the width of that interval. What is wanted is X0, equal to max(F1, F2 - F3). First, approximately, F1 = -1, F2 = -2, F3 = 0.4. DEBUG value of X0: -1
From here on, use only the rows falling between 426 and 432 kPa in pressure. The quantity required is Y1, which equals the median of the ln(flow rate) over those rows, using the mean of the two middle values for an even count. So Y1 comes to 3.2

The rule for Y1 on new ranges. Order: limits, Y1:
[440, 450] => 3.2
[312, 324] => 3.8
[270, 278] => 3.7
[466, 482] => 3.4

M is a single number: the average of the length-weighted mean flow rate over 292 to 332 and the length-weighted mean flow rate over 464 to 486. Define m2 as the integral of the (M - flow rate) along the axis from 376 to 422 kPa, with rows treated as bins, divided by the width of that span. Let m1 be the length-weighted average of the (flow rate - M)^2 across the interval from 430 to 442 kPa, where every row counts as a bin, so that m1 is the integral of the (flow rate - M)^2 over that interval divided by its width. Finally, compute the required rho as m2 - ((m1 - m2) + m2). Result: -264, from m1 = 269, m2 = 5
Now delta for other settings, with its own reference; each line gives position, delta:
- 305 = 0.17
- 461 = 0.48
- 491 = 0.79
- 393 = 0.17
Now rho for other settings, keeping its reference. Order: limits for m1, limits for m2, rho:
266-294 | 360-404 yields -21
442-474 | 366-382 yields -136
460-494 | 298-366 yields -70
